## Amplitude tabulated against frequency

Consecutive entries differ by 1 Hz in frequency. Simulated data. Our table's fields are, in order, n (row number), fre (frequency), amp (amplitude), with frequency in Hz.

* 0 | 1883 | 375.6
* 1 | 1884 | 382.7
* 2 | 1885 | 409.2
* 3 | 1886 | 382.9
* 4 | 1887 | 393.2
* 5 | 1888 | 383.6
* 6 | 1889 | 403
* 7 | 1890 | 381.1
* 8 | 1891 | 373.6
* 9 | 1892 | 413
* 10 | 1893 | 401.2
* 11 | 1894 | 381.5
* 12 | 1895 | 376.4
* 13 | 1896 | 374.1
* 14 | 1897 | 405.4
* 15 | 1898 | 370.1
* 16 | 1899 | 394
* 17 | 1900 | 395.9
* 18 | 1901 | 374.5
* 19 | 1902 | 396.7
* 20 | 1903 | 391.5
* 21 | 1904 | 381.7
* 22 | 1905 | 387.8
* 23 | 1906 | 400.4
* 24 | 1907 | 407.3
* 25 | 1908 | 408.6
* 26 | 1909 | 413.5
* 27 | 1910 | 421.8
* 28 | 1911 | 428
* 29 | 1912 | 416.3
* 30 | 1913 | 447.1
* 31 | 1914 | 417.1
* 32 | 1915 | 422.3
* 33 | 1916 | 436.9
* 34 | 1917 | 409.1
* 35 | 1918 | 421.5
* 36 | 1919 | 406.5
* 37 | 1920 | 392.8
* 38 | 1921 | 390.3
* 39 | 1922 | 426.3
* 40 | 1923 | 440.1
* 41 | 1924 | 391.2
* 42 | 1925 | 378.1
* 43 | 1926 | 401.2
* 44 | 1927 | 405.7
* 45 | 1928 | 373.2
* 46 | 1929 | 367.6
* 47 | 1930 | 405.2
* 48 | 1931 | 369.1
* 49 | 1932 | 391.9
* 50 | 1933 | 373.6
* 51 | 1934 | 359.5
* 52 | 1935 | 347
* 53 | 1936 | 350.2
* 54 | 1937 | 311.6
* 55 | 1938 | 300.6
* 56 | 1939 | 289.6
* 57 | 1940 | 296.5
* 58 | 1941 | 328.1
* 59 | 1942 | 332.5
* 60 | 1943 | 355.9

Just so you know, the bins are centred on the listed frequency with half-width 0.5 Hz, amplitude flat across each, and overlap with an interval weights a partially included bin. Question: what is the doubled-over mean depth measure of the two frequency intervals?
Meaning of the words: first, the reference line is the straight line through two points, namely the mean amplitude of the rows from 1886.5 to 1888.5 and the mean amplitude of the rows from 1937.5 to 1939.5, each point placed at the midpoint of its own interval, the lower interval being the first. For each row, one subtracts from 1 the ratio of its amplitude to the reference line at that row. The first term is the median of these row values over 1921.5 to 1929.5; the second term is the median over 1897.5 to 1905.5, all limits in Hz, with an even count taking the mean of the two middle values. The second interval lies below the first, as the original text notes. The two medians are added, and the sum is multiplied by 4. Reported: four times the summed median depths -1.27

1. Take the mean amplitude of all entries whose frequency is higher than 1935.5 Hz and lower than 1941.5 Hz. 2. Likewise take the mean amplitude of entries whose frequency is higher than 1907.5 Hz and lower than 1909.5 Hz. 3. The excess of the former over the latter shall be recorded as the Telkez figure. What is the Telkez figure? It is -98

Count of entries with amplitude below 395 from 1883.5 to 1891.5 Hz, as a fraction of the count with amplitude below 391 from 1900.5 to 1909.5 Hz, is 2.0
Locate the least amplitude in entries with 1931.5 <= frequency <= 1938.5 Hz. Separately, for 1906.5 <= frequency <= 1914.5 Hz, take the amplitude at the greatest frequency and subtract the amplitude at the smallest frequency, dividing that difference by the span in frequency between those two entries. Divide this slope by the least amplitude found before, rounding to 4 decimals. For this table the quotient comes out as 0.0047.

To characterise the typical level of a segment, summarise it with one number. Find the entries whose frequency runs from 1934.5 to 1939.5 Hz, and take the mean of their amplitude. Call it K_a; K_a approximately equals 320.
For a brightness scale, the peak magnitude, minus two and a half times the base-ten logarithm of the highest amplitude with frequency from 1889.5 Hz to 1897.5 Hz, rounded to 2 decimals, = -6.54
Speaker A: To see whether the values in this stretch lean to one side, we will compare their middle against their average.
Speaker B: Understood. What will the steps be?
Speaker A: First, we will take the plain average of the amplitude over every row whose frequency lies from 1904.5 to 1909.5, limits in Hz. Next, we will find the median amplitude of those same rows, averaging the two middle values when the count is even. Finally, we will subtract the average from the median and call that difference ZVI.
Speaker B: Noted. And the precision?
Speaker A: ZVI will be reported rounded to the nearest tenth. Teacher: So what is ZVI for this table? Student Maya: 3.8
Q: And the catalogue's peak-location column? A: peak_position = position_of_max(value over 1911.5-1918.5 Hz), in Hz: 1913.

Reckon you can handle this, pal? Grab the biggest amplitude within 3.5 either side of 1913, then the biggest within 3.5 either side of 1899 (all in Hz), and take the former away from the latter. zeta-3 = -42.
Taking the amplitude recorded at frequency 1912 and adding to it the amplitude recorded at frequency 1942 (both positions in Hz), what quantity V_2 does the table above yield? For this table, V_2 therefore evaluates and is 749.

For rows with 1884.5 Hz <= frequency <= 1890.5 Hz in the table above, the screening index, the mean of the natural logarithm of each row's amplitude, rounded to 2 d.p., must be 5.97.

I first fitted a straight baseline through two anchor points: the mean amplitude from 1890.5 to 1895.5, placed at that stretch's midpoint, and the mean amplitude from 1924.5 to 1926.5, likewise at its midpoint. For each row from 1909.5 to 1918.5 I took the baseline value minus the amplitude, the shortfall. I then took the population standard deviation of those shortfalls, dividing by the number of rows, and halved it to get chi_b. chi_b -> 5.4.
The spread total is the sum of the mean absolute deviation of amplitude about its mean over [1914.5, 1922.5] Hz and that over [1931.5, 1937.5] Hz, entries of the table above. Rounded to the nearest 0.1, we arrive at 32.9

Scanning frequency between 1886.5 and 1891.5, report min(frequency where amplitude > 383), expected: 1887 Hz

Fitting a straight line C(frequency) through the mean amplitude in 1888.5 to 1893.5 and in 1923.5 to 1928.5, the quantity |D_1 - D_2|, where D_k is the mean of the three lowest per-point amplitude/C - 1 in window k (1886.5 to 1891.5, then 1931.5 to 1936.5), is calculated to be 0.06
